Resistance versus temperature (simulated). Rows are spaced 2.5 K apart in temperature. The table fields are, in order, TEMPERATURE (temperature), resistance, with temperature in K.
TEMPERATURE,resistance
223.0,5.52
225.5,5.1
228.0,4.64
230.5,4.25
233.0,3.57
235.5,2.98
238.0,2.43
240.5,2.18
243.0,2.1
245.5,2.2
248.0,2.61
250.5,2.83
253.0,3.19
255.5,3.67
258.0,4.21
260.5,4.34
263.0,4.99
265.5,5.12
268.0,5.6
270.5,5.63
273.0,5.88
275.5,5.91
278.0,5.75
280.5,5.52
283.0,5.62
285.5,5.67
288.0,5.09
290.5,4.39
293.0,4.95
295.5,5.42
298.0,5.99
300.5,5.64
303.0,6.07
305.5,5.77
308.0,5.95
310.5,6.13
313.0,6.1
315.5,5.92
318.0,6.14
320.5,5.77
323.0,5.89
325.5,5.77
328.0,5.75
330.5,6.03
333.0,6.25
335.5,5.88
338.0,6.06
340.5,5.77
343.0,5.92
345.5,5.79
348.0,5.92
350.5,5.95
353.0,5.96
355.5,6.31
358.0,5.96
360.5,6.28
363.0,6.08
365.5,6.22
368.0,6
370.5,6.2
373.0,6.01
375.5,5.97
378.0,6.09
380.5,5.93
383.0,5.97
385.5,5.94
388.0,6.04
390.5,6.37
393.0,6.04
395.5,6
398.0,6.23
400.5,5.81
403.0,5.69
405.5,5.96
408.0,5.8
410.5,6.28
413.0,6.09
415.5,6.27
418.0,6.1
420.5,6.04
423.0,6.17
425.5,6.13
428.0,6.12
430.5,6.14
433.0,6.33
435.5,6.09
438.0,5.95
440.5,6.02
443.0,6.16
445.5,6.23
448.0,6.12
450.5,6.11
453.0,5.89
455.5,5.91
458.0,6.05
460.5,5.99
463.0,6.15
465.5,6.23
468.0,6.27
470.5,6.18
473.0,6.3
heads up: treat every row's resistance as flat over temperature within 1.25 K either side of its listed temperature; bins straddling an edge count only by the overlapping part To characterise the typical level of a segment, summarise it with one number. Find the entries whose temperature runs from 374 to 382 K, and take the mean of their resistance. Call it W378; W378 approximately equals 6.00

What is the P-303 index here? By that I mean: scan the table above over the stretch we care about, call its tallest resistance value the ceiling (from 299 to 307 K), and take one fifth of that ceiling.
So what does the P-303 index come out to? 1.21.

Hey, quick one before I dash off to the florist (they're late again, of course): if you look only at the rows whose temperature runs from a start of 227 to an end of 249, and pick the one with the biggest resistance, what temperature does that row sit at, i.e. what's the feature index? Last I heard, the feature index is 228.0 K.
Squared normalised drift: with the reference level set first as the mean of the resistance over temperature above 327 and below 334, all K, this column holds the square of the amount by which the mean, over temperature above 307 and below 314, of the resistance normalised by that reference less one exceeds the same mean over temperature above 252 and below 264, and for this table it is 0.109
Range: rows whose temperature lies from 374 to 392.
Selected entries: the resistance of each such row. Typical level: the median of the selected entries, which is 5.97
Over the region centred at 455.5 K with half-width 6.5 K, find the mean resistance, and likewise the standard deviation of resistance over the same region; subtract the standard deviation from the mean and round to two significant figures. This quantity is 5.9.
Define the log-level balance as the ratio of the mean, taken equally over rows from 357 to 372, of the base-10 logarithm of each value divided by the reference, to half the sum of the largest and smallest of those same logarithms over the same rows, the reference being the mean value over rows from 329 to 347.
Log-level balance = 1.03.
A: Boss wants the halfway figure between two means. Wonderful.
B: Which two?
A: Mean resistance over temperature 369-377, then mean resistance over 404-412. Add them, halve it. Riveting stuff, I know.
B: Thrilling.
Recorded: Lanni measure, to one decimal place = 6.0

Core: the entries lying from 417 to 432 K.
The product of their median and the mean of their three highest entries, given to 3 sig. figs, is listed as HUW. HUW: 37.6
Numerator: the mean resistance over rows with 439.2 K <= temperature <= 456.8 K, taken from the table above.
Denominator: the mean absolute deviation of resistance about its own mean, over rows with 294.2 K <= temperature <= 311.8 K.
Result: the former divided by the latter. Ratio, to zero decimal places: 29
